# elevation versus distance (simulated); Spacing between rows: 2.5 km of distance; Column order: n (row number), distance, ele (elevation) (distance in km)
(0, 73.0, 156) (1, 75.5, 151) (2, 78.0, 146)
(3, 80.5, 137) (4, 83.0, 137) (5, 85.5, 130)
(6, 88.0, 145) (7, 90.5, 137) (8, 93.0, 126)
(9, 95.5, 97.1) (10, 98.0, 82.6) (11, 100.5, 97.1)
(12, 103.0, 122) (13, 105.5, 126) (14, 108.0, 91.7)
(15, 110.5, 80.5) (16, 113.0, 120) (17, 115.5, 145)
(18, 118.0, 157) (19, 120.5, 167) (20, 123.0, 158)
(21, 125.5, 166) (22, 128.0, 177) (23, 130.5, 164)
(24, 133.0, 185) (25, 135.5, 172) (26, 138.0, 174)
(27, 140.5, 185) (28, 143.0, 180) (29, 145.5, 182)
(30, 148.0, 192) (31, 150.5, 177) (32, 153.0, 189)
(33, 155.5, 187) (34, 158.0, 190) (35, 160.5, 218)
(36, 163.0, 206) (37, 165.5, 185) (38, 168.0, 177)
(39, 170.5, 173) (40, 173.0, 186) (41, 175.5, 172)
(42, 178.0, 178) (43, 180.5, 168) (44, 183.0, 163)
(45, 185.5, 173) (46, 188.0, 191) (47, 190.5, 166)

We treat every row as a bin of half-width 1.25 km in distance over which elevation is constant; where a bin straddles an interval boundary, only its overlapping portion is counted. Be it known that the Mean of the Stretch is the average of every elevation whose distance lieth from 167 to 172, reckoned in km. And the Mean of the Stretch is 175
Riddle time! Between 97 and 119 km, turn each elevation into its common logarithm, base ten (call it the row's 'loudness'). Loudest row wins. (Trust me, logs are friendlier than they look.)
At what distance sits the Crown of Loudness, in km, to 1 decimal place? 118.0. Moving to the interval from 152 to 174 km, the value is 160.5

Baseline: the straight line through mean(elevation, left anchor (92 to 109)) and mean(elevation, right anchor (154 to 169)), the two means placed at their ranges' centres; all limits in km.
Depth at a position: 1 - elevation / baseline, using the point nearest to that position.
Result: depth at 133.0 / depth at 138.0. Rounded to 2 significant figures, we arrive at 2.4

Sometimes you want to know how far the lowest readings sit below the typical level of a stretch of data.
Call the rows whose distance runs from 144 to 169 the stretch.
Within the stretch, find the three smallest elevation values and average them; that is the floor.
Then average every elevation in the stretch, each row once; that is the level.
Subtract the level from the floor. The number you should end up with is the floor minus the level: -12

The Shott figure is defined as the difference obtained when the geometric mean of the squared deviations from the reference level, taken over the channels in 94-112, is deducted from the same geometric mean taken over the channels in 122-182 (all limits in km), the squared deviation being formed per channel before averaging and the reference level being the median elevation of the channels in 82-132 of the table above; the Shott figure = 1319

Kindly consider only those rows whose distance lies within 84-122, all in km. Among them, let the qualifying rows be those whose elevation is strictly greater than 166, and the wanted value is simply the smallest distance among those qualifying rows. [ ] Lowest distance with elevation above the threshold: 120.5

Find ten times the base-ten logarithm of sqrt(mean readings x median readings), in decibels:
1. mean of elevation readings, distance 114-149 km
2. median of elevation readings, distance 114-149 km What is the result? 22.4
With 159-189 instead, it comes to 22.6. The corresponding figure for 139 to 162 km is 22.7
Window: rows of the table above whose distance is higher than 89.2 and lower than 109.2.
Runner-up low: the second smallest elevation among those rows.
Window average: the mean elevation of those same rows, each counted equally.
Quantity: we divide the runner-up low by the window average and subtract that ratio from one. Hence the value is 0.17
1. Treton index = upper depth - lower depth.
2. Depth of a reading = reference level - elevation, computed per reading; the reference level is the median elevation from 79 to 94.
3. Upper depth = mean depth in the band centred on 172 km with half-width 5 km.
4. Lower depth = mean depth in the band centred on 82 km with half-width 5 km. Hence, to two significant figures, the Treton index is -40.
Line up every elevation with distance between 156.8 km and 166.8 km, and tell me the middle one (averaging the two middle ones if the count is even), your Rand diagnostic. 198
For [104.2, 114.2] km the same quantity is 106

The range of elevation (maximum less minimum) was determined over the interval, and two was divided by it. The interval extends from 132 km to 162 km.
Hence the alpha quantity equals 0.04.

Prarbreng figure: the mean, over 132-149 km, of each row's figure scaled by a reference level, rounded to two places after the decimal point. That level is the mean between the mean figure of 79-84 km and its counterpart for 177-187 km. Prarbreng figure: 1.18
